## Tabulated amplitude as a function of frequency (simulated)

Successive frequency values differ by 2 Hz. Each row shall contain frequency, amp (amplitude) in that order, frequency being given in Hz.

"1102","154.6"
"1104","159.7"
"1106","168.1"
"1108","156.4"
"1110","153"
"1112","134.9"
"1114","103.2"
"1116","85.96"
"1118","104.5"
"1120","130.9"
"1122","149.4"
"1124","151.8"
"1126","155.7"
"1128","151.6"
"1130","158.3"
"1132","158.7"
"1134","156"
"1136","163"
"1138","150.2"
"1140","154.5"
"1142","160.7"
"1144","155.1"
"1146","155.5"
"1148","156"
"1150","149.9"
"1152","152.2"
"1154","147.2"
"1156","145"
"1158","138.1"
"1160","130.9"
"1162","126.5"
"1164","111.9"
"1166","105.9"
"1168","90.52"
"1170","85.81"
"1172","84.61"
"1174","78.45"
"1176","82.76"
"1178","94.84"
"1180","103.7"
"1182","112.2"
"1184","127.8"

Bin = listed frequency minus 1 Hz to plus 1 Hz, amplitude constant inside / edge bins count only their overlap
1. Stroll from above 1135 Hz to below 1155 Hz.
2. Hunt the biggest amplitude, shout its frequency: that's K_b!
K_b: 1136 Hz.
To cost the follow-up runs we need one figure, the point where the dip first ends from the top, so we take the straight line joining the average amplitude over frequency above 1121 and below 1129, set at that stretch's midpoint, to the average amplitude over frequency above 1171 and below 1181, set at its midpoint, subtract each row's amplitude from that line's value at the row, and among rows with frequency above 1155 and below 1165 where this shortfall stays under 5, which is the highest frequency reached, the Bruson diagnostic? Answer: 1164 Hz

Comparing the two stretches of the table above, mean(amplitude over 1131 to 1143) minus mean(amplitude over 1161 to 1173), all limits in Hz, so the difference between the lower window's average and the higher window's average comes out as 56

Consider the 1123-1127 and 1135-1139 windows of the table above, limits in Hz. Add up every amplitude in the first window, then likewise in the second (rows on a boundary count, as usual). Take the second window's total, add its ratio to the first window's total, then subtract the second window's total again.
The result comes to 1.0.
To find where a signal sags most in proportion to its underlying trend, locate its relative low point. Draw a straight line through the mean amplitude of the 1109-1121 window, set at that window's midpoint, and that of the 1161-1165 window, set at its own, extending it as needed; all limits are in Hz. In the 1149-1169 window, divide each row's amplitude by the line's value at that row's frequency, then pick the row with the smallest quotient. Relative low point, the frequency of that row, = 1168 Hz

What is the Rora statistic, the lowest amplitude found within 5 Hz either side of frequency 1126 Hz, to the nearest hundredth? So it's 149.40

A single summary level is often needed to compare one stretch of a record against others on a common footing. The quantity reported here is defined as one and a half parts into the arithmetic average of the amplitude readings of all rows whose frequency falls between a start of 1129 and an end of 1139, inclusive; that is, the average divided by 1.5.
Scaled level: 105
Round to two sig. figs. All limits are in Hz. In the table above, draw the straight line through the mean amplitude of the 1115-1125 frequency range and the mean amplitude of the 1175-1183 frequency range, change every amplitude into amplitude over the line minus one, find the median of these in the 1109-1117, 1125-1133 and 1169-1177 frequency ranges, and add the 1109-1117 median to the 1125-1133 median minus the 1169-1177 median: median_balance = 0.40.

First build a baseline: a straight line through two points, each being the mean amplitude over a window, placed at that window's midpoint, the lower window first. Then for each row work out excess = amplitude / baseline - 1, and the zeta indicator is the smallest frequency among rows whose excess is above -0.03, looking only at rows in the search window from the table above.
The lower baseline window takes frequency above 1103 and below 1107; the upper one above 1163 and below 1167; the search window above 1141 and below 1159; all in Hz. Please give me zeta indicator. 1142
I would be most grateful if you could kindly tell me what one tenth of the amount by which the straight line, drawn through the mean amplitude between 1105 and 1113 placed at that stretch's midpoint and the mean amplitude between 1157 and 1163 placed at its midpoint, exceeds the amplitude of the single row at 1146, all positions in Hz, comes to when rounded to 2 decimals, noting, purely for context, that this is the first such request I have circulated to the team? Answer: -1.78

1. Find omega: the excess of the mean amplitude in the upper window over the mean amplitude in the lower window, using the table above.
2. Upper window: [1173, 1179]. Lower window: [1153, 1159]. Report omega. -58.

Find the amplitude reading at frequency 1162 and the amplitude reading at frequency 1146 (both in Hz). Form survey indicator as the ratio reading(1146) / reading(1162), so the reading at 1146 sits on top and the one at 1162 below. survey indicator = 1.2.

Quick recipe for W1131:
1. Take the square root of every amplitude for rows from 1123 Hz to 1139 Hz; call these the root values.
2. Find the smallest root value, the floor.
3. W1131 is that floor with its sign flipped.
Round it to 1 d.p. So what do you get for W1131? -12.3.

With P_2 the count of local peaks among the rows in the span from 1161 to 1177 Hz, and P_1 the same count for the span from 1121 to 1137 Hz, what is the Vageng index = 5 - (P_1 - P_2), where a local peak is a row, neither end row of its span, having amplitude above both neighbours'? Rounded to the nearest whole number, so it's 3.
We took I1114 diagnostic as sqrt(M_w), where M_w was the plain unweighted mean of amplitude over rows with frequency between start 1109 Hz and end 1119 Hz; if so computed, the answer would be 10.8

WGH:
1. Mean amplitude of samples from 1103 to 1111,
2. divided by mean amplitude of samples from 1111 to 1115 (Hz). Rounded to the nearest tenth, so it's 1.3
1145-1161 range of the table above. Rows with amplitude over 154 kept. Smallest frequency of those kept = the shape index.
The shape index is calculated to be 1146 Hz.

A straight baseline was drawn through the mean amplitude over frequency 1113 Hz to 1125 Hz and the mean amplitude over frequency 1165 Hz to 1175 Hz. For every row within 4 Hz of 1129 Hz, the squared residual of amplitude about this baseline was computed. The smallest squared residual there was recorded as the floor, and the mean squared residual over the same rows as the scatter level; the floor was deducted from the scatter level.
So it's 411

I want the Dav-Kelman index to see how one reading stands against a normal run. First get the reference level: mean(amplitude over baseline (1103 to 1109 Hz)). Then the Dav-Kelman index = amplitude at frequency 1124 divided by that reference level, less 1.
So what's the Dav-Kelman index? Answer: -0.1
